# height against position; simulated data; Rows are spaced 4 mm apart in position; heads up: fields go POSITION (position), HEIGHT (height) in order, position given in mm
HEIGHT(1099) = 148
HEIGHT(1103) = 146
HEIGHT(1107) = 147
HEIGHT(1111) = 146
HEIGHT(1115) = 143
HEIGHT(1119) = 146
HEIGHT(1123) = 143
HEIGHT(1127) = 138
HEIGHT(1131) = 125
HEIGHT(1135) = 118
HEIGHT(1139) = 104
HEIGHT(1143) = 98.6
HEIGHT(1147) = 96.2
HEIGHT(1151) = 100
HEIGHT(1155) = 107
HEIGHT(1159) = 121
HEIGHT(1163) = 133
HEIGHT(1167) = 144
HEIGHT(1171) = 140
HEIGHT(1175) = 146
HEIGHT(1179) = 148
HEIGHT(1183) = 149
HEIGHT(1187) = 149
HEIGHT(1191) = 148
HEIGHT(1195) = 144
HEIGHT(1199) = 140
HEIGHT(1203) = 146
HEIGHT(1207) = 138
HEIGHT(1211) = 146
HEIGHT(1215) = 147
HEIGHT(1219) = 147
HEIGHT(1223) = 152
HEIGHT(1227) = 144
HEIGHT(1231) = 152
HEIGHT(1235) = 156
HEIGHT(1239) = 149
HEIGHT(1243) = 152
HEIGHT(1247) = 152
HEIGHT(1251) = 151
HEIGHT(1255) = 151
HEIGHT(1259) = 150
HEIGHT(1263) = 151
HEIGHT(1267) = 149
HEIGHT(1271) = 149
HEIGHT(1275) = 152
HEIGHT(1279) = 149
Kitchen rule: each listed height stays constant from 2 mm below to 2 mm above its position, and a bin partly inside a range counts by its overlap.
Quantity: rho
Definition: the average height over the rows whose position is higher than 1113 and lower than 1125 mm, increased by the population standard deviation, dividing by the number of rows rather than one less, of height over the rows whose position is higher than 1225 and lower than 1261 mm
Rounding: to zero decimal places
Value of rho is 147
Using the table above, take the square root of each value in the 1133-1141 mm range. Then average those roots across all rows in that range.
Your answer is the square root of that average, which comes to 3.25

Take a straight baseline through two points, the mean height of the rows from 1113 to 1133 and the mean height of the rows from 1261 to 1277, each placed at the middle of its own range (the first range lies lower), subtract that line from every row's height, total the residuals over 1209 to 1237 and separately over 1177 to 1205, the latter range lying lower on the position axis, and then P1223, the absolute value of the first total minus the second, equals 3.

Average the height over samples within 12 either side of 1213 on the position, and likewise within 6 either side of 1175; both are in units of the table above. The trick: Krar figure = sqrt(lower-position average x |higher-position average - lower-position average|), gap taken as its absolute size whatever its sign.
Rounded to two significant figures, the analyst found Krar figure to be 14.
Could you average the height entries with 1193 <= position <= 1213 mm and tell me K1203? 143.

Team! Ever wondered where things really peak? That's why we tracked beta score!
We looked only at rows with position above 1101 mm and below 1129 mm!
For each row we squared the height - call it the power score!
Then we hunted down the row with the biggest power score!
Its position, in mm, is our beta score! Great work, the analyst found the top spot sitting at 1107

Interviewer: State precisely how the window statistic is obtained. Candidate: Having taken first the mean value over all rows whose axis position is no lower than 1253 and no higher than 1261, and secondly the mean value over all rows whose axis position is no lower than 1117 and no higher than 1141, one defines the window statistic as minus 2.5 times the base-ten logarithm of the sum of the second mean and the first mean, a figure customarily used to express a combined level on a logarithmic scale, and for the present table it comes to -6.12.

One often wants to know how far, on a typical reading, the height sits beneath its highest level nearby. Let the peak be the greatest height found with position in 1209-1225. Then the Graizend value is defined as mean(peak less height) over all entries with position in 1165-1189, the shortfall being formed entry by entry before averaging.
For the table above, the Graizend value 6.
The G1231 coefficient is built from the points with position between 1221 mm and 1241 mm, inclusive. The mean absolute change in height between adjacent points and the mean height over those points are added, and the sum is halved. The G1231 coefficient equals 79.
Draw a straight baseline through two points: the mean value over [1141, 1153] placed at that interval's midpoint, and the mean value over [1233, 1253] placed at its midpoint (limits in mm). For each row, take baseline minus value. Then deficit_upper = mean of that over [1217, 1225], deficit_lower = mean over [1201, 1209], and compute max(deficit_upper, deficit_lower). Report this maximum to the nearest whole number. -10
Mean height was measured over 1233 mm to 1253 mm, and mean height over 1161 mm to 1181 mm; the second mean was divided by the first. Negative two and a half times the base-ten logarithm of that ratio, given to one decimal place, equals 0.1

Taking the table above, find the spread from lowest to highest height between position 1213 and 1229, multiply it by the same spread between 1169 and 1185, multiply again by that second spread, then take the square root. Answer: 25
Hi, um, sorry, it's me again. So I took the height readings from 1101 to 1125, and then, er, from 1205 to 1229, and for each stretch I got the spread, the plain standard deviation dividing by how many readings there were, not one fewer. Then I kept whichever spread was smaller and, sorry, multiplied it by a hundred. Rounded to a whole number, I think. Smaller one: 157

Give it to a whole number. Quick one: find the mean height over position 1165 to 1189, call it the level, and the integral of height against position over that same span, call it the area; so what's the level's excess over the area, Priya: -3358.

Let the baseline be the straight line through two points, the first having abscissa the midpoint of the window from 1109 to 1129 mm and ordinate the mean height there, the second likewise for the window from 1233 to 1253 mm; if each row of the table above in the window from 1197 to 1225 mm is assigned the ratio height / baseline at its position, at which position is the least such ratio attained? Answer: 1207 mm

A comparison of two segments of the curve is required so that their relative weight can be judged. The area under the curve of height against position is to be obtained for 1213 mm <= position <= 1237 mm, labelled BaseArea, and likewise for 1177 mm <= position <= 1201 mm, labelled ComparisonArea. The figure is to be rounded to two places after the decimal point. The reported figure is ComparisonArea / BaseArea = 0.98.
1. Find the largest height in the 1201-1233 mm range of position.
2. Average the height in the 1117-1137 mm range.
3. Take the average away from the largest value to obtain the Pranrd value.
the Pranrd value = 18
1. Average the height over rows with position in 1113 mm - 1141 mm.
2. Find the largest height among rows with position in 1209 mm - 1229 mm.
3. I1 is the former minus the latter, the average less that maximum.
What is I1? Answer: -21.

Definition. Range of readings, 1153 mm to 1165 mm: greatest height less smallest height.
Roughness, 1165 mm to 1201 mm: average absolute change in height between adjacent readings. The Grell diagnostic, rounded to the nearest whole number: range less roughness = 23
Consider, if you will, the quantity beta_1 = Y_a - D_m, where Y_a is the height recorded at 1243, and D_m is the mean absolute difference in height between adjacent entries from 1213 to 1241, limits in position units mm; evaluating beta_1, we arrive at 147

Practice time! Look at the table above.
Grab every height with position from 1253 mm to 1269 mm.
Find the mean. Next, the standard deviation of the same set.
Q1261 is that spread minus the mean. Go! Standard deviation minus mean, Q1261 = -149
